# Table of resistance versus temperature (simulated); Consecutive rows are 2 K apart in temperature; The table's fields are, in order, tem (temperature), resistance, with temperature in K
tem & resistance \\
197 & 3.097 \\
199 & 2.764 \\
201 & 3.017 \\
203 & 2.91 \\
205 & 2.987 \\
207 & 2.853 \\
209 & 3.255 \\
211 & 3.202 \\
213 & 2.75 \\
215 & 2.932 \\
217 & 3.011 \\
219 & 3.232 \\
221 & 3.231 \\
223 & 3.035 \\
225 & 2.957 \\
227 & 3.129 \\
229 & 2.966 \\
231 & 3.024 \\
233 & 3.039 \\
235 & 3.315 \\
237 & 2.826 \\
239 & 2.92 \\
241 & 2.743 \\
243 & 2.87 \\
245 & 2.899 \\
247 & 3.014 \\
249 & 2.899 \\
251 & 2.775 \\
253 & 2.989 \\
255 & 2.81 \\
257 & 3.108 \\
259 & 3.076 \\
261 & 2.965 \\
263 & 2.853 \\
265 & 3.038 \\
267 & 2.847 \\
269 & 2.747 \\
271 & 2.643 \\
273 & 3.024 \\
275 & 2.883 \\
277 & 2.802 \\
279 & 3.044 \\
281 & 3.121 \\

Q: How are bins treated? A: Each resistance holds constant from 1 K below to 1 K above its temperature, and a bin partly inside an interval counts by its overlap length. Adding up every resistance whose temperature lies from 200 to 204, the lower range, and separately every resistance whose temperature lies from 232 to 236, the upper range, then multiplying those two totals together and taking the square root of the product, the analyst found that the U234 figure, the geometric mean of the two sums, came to 6.14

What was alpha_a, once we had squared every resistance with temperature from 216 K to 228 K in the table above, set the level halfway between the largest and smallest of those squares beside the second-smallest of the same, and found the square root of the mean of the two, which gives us 3.05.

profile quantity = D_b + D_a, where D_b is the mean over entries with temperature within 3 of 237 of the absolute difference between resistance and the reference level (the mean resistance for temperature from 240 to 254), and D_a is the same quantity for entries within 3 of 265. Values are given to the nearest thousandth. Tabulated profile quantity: 0.249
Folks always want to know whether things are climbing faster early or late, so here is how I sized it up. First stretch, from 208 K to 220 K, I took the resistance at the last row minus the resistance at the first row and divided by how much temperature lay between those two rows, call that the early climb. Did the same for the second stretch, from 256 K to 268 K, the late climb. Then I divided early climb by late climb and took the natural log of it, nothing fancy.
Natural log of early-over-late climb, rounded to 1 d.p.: -2.4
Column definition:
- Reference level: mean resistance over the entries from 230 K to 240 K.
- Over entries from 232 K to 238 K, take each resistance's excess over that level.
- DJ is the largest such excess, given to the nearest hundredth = 0.29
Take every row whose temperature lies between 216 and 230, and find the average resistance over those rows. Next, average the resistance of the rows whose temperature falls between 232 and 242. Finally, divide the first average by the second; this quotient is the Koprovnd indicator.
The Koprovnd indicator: 1.038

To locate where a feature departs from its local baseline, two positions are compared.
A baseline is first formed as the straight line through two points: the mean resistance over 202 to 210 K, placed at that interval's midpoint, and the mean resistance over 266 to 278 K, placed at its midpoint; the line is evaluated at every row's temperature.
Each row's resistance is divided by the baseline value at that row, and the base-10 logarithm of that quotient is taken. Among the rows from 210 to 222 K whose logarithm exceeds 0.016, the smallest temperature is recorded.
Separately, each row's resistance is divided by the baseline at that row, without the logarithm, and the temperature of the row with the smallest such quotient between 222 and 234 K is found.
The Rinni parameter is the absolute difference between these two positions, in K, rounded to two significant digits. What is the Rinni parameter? 14 K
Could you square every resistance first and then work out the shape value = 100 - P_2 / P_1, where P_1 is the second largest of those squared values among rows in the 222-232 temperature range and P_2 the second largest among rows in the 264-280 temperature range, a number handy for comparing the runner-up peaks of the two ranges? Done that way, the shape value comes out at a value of 99.0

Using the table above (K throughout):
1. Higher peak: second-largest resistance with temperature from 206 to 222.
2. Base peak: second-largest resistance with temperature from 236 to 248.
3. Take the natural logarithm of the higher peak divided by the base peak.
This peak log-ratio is 0.10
